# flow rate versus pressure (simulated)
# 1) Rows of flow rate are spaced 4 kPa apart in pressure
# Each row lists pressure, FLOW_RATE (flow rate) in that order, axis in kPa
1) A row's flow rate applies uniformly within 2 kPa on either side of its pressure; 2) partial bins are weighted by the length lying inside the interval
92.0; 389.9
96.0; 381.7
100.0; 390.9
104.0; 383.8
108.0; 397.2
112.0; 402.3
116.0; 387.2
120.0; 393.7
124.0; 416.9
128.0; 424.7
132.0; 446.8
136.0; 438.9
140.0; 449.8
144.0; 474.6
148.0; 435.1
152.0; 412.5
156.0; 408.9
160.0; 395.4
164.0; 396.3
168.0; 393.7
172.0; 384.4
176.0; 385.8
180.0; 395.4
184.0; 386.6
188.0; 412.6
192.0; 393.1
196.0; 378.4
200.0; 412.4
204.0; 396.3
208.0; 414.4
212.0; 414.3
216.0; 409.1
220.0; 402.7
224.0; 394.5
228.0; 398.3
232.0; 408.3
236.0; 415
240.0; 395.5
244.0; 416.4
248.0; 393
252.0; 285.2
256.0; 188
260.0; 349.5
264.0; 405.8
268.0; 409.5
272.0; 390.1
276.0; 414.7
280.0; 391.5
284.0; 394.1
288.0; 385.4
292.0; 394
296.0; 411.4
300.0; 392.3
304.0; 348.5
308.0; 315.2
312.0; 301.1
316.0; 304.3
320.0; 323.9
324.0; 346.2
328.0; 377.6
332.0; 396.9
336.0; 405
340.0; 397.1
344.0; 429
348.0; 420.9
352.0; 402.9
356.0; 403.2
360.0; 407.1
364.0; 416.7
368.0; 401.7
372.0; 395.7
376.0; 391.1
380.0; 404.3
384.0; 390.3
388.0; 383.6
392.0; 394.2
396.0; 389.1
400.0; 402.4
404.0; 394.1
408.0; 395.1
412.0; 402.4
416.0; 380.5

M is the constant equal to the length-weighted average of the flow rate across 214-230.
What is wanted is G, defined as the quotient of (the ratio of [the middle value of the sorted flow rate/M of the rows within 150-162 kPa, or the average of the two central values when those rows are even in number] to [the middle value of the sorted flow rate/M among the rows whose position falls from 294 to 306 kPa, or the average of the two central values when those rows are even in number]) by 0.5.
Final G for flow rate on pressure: 2.08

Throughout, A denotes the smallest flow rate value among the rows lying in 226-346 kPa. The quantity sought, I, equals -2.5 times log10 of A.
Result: -5.7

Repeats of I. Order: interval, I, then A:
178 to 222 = -6.4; 378.4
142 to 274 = -5.7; 188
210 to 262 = -5.7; 188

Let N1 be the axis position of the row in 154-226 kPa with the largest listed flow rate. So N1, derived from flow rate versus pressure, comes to 208.0 kPa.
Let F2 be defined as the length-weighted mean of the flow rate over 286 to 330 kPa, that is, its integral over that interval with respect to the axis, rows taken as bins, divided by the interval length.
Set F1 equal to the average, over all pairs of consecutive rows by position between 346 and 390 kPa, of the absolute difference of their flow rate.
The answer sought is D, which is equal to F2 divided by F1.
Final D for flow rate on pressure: 39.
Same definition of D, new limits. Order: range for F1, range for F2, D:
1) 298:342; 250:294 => 18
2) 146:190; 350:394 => 41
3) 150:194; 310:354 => 39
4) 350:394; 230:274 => 44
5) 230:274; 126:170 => 8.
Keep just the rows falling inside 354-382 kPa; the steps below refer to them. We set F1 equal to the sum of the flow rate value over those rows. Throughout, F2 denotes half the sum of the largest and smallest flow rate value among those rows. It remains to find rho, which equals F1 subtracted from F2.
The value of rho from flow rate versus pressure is -2416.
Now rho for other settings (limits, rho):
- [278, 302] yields -1970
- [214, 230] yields -1203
